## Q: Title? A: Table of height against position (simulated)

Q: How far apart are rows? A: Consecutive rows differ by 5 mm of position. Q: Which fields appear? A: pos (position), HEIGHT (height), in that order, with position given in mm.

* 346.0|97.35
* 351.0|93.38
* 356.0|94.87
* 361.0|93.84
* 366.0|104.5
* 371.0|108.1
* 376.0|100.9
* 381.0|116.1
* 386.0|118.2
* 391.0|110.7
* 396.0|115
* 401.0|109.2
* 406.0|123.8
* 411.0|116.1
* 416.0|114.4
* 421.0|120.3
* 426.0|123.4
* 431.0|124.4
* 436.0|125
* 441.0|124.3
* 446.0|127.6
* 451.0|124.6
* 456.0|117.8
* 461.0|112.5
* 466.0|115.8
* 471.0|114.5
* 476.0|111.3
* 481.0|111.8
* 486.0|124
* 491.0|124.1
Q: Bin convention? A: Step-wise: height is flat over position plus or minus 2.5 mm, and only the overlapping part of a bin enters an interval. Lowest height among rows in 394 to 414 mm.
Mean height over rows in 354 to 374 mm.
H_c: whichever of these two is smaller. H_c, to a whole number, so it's 100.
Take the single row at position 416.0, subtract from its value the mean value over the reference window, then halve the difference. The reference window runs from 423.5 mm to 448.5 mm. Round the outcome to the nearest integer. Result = -5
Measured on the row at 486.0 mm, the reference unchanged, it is 0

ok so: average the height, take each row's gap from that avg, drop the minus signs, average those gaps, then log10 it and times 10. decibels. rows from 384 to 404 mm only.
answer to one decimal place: 5.2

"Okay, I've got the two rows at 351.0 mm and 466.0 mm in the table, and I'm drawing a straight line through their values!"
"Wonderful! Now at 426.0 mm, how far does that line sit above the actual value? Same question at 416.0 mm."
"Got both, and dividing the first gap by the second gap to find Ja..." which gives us 1.8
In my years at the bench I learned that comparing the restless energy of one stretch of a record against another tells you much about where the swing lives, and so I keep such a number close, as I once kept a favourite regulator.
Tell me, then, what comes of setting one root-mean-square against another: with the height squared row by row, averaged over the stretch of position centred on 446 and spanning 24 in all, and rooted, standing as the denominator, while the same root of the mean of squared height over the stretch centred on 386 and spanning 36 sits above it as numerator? 0.90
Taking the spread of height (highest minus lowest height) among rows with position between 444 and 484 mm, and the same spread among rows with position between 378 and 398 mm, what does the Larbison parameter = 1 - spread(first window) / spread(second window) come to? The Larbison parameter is -1.2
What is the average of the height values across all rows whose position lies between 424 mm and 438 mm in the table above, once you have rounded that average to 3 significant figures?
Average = 124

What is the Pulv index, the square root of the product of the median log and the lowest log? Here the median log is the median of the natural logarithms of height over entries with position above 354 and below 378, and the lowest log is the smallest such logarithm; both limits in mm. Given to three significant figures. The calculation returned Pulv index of 4.58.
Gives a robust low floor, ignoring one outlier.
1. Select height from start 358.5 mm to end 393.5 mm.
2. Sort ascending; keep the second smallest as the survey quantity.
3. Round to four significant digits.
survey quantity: 100.9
